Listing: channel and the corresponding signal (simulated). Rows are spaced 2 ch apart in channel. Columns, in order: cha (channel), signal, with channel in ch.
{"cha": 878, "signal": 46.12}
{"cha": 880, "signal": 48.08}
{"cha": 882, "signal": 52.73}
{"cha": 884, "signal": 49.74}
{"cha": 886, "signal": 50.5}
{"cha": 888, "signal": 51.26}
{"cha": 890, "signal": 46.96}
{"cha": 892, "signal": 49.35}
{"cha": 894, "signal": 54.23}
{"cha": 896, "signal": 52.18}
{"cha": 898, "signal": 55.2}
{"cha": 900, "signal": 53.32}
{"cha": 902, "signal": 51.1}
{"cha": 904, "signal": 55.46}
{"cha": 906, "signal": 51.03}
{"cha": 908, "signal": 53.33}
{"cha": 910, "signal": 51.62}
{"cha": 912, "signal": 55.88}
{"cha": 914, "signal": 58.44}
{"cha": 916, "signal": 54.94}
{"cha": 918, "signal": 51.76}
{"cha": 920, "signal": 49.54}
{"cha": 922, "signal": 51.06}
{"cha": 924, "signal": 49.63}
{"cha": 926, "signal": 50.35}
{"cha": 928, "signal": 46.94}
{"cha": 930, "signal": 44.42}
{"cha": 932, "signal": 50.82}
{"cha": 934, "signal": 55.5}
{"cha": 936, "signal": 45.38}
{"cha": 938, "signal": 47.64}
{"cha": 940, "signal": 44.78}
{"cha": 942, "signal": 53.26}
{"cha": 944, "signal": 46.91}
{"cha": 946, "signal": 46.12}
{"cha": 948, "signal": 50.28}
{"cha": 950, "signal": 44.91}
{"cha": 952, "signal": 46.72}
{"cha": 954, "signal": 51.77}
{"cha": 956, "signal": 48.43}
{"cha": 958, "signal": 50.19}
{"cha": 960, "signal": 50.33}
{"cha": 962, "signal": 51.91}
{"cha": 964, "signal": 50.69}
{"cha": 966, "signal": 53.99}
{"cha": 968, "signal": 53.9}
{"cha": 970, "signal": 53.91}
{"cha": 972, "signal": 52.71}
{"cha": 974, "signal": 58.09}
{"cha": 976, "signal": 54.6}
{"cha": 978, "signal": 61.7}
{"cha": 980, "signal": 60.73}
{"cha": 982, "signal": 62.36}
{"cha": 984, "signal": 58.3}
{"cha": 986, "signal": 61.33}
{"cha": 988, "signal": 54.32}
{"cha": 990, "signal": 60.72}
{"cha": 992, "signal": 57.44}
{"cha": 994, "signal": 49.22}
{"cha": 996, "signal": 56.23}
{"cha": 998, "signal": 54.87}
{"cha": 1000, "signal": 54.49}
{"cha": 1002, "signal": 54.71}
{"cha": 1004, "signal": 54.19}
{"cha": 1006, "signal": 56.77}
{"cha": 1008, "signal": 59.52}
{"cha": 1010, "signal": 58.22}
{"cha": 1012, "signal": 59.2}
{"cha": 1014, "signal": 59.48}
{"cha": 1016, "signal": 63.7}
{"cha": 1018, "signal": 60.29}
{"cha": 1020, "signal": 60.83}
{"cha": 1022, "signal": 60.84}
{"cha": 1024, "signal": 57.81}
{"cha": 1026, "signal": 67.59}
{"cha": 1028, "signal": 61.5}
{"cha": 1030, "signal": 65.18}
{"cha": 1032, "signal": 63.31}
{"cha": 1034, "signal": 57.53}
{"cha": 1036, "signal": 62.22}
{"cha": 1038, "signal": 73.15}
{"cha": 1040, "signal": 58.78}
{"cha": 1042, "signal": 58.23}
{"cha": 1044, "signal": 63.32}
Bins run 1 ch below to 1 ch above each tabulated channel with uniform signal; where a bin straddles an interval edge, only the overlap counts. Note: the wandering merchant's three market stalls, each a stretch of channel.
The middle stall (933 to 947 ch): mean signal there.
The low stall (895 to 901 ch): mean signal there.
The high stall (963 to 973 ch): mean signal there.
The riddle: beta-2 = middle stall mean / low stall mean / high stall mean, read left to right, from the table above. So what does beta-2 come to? 0.0171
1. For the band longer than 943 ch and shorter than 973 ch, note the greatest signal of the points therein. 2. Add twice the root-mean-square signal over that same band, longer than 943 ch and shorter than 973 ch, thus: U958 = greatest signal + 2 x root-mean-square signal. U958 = 155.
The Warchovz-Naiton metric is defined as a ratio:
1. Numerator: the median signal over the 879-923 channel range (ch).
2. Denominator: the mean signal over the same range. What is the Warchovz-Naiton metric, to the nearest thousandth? 0.991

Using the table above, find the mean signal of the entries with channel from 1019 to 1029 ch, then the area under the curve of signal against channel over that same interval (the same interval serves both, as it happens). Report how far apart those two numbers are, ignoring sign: 555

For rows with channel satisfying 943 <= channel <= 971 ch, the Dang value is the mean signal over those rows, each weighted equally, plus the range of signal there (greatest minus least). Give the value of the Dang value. 59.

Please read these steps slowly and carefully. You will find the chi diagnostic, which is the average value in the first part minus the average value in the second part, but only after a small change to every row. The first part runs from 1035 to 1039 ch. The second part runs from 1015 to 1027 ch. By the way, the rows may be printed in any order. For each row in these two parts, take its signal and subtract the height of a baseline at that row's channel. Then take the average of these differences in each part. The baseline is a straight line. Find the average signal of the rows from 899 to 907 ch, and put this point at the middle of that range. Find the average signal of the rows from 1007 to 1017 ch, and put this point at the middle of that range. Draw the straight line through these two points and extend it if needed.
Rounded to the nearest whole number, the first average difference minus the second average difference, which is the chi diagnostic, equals 5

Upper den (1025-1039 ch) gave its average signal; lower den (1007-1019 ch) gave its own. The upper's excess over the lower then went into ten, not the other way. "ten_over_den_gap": 2.3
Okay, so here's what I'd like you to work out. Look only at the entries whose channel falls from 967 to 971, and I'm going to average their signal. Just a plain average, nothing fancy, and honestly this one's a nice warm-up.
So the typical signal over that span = 53.9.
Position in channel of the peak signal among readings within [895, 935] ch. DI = 914 ch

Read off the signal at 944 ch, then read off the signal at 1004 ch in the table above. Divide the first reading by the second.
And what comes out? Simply 0.87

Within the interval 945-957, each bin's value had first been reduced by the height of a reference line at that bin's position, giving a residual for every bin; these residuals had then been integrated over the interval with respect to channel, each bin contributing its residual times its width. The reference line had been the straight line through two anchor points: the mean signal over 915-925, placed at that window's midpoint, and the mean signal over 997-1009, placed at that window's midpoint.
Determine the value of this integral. -60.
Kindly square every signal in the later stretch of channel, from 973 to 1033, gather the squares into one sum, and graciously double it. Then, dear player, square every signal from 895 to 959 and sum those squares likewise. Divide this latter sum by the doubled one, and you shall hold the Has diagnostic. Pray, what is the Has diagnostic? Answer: 0.39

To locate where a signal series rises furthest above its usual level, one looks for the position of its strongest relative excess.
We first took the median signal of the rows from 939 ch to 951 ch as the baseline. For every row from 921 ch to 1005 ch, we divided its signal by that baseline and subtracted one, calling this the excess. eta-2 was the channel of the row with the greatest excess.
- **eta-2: 982 ch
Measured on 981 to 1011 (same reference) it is 982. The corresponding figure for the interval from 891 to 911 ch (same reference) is 904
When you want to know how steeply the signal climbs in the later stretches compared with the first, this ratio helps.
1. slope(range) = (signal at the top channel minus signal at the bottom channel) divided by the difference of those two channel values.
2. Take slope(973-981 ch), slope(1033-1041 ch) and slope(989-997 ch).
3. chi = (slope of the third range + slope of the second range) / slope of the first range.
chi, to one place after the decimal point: -1.2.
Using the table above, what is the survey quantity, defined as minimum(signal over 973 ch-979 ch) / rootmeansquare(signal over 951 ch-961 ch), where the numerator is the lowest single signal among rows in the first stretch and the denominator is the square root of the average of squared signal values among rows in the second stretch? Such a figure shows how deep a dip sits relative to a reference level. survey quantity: 1.10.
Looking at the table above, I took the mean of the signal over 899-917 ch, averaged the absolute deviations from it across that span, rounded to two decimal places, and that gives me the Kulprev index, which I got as 2.02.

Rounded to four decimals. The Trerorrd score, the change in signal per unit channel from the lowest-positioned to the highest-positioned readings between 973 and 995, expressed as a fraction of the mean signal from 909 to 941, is -0.0088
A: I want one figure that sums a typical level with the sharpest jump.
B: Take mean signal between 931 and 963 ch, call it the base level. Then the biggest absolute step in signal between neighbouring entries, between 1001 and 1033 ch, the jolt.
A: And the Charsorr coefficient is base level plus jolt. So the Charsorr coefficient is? 59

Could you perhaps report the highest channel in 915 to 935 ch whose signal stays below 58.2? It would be 934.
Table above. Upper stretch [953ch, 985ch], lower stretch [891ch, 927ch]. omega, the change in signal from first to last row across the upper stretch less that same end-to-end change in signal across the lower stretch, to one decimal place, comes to 5.5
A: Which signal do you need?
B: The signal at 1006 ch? 56.77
